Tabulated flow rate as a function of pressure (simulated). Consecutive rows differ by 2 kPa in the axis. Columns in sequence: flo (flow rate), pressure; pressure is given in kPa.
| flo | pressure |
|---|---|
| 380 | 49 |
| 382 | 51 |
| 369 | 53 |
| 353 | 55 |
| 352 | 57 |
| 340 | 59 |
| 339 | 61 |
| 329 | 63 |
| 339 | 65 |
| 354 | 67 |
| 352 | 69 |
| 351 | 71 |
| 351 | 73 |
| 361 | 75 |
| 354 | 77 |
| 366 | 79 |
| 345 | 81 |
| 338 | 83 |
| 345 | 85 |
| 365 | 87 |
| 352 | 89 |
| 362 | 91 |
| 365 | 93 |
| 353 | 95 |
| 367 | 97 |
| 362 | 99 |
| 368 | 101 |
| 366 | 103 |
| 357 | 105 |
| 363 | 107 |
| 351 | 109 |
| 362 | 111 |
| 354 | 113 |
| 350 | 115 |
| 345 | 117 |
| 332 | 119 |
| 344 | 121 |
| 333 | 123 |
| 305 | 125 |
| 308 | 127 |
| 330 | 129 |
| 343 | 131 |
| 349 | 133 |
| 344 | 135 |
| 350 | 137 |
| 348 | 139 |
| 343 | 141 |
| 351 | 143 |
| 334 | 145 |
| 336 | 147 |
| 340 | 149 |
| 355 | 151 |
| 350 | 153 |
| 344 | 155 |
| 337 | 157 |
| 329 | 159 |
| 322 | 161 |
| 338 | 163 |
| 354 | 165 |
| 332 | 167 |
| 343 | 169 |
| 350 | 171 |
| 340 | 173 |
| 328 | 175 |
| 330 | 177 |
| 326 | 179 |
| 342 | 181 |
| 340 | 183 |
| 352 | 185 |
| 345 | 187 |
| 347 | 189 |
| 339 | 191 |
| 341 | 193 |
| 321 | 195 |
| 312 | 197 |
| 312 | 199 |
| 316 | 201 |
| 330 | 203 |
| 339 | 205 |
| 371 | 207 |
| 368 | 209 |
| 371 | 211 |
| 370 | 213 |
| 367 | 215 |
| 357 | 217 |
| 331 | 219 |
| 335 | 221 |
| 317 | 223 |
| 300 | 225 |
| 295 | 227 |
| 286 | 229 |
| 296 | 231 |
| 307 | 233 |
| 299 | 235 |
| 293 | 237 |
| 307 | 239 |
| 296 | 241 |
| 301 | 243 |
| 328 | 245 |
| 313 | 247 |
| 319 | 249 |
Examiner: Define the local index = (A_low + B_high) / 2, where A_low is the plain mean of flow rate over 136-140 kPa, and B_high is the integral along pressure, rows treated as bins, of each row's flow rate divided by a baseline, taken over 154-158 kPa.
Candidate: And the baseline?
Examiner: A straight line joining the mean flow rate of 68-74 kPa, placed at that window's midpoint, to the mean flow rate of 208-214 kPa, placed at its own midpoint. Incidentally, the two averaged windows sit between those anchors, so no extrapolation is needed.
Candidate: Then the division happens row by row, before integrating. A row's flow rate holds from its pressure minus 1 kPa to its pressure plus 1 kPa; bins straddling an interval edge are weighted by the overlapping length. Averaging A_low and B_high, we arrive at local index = 176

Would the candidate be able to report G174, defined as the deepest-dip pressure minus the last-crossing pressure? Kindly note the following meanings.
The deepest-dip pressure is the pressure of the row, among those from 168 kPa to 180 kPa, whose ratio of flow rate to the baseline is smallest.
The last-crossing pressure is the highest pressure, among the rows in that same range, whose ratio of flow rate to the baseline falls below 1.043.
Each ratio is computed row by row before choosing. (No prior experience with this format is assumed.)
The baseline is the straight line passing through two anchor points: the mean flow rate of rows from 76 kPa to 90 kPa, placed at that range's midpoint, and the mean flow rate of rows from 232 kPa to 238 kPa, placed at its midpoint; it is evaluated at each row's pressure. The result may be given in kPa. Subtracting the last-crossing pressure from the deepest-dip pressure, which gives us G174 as 0 kPa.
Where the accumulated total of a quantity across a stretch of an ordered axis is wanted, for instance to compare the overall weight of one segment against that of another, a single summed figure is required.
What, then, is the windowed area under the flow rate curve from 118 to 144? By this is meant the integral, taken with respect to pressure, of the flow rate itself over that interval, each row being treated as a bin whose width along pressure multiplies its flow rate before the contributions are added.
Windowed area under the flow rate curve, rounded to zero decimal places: 8760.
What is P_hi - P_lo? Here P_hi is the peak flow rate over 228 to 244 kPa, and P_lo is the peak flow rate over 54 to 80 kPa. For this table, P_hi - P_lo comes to -59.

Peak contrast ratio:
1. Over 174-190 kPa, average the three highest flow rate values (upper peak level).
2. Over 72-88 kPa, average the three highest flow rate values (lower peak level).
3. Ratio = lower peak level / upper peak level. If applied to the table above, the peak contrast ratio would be 1.05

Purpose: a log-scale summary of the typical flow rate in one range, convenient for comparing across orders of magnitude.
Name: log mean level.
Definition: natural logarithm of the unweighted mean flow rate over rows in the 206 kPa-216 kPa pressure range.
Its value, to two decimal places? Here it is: 5.91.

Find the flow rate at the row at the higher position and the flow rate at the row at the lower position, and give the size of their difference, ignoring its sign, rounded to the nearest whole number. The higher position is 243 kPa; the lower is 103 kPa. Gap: 65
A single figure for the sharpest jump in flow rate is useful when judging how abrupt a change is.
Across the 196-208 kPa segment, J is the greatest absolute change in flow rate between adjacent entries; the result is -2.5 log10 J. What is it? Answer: -3.76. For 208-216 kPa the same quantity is -1.19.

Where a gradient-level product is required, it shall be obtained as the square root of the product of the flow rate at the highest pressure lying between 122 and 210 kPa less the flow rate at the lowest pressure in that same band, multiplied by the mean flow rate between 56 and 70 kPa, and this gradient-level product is 110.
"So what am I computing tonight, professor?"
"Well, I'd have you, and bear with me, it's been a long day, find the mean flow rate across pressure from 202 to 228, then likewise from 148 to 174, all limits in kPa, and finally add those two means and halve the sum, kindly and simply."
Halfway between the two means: 342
